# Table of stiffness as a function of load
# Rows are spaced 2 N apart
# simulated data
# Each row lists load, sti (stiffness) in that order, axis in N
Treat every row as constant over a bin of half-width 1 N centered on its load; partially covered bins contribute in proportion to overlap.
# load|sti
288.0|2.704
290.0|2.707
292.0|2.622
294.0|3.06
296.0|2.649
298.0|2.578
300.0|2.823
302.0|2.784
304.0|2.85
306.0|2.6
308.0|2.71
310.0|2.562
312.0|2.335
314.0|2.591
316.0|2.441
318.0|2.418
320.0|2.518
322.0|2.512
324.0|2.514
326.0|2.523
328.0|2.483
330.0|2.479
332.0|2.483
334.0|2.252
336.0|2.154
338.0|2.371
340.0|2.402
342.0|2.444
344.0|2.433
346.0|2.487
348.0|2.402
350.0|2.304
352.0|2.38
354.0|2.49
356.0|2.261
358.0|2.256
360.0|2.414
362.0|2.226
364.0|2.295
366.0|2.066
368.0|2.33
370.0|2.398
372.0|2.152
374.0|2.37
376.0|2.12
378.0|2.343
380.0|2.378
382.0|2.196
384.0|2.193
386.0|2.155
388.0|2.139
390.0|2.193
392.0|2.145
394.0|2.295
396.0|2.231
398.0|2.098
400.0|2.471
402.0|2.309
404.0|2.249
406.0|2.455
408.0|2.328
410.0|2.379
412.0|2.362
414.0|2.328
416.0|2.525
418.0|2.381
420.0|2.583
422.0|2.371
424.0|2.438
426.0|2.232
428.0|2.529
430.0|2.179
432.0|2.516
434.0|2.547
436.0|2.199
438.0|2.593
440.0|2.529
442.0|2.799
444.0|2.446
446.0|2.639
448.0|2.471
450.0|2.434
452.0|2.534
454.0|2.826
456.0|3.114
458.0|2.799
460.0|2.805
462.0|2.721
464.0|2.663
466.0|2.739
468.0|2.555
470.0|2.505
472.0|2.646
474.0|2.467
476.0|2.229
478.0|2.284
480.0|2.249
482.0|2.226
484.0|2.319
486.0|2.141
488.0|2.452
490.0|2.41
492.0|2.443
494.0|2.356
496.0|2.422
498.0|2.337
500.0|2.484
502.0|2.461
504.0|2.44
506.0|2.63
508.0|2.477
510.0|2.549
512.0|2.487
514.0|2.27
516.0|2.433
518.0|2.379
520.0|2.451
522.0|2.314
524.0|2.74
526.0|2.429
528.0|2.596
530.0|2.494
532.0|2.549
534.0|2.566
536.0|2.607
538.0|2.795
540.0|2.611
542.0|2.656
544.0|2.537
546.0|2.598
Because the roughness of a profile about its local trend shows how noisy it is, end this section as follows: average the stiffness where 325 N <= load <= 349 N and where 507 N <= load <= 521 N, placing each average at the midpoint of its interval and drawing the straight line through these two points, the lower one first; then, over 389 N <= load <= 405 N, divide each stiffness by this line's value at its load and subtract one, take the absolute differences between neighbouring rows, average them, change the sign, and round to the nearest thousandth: -0.059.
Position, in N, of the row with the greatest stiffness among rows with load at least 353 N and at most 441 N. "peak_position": 438.0 N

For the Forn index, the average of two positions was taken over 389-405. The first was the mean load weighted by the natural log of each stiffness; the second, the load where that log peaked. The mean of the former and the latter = 398.6 N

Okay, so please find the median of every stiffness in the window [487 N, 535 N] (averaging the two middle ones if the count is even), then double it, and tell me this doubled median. 4.90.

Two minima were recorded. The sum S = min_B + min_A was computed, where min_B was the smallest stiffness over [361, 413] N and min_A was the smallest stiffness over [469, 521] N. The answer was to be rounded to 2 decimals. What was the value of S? 4.21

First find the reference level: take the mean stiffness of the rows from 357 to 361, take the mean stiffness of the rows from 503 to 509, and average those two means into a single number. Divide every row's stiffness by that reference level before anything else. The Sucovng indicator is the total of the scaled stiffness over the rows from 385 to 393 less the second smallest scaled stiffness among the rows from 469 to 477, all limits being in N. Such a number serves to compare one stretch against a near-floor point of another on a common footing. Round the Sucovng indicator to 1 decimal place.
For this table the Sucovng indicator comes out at 2.5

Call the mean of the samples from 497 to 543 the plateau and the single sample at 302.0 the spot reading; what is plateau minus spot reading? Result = -0.27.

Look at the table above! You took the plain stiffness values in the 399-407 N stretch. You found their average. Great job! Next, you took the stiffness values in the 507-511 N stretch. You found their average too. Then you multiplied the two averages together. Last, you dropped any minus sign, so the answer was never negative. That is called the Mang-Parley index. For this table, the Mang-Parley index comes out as 6.0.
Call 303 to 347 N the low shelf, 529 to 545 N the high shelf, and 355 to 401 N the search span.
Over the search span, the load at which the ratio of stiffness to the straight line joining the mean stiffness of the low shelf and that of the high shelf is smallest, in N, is 366.0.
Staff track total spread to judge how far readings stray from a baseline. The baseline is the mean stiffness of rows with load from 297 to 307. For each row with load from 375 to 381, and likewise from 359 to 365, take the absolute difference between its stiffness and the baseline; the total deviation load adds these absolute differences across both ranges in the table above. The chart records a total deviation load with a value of 2.6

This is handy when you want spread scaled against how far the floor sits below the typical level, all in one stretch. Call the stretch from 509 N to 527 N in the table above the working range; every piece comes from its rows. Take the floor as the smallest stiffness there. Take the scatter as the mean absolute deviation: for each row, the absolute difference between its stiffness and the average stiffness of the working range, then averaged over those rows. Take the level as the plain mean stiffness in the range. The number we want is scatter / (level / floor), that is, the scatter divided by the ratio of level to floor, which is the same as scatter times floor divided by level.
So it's 0.088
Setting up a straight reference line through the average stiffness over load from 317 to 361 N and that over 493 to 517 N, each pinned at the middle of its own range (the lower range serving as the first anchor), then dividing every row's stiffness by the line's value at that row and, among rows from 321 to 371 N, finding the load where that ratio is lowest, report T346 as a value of 366.0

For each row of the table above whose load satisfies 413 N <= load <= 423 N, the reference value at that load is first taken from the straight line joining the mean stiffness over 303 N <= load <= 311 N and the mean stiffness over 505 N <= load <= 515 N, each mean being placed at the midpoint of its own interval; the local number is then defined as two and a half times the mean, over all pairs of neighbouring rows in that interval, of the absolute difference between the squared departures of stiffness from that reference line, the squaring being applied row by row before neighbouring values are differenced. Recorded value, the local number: 0.11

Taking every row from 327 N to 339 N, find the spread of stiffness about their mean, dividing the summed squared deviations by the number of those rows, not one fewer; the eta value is 0.13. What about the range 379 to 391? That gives 0.08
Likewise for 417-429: 0.11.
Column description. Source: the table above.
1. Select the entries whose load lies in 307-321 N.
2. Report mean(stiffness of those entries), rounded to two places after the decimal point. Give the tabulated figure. 2.51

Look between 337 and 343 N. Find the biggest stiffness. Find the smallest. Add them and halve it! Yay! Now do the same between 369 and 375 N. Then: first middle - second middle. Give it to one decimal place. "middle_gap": 0.1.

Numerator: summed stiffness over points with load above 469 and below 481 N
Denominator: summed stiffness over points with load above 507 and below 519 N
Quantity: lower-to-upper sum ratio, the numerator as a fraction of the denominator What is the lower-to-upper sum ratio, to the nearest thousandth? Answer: 0.985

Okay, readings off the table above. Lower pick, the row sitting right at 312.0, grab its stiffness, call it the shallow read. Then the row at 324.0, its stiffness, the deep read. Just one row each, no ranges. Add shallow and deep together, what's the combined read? 4.85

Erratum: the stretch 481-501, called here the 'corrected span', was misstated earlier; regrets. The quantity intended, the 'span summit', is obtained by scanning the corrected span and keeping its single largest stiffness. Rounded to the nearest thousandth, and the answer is 2.484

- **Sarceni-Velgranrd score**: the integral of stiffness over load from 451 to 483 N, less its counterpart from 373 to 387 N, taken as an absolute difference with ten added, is 61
